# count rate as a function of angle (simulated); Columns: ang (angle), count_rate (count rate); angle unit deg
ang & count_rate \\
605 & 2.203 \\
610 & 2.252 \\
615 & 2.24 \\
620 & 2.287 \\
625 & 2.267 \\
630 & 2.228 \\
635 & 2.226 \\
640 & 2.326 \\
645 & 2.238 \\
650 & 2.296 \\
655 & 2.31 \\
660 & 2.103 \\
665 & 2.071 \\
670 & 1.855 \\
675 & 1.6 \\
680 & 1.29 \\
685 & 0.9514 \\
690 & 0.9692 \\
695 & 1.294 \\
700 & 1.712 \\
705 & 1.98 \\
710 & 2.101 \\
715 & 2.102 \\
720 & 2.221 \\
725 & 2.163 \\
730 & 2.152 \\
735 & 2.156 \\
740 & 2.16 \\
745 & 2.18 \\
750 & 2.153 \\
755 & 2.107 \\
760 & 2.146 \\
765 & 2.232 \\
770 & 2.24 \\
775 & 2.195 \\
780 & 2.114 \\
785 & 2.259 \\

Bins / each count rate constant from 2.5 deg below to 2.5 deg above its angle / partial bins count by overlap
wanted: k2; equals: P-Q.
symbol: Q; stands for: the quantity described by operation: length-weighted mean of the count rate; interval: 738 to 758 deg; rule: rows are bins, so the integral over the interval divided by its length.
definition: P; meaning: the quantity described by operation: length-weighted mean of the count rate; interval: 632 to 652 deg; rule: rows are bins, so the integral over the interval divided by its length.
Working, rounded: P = 2.27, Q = 2.15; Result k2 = 0.12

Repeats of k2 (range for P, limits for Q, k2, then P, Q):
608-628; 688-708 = 0.74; 2.26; 1.52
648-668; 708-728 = 0.04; 2.18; 2.15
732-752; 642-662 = -0.08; 2.16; 2.24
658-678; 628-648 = -0.37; 1.89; 2.26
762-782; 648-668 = 0.01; 2.20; 2.18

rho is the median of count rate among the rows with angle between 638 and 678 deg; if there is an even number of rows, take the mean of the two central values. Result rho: 2.17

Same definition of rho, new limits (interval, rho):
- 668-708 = 1.45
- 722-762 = 2.15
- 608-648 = 2.25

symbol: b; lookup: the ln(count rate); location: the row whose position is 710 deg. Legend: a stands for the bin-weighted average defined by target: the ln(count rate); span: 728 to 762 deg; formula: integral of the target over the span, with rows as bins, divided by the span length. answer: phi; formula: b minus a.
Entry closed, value 0.0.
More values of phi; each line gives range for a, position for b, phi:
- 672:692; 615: 0.6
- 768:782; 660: 0.0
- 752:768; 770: 0.0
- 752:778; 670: -0.2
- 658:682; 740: 0.2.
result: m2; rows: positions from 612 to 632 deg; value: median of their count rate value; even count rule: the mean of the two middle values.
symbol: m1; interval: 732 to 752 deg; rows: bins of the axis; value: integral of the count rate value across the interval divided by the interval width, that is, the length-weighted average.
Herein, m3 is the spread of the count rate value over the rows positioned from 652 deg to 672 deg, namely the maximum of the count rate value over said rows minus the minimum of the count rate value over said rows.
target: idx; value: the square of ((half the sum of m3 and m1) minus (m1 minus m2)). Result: 1.96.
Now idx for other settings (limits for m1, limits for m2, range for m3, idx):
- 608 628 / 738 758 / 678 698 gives 1.43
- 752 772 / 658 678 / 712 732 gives 0.87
